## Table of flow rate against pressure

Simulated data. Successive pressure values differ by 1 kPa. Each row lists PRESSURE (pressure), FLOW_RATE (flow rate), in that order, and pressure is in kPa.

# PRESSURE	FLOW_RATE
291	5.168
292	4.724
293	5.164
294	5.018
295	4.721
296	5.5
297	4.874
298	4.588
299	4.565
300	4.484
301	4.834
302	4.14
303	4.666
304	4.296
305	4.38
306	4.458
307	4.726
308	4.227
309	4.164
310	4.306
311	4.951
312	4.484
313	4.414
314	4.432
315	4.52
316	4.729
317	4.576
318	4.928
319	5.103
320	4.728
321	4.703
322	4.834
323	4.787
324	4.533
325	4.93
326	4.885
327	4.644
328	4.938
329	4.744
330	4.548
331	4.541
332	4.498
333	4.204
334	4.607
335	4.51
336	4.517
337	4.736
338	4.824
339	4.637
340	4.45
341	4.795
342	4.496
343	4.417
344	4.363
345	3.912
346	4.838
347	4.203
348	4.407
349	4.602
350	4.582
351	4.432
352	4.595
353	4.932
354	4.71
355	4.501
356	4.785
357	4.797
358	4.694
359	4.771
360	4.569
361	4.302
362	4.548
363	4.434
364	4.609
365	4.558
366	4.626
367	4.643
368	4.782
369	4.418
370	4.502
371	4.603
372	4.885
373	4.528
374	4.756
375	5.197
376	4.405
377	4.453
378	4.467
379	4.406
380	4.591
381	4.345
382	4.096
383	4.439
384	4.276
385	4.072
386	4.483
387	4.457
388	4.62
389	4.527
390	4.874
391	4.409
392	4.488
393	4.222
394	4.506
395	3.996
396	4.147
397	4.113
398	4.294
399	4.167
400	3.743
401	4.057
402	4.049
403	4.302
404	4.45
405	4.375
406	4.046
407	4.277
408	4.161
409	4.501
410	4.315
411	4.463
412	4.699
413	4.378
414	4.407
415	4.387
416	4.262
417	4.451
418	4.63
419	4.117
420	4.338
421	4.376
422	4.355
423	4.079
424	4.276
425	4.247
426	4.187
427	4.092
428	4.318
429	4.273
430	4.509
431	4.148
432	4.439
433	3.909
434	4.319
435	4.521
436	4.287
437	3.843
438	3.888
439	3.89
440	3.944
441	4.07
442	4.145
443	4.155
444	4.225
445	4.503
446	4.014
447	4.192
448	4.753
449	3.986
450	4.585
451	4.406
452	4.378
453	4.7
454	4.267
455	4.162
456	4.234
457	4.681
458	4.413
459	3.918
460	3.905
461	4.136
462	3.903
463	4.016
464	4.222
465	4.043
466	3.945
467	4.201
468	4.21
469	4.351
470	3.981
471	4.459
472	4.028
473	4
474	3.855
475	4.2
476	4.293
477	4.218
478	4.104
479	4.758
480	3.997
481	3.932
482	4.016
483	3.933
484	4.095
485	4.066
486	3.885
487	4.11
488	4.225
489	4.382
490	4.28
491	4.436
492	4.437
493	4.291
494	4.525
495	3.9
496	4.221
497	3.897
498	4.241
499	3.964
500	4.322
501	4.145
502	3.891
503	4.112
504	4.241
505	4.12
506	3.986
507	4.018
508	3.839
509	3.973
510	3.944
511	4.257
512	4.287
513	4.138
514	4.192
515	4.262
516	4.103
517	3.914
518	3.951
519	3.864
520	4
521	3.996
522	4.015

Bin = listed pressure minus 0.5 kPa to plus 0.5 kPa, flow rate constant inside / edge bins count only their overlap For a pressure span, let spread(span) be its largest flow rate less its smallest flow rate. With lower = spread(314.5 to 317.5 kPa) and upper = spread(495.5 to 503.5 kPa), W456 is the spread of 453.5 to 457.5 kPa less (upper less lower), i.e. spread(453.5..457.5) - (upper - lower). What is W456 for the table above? 0.30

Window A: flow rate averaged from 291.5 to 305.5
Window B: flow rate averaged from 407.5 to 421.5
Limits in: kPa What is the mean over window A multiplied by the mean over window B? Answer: 20.7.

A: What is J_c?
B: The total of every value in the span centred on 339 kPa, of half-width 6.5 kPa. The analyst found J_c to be 58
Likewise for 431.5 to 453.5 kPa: 93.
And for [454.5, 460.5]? 25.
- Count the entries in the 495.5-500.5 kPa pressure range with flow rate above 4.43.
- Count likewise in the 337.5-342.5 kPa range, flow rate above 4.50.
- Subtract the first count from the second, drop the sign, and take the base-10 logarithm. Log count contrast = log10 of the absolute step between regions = 0.48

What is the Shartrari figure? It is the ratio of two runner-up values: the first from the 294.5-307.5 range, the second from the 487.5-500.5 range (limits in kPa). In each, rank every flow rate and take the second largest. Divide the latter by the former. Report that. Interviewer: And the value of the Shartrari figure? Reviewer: 0.910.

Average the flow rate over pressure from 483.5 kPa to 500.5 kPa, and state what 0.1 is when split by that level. 0.0239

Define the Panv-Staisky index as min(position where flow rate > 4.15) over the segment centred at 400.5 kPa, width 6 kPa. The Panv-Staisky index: 398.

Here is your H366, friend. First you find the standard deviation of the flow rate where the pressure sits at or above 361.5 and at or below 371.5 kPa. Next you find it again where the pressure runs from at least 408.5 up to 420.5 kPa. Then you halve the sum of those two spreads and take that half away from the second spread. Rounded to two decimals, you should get 0.02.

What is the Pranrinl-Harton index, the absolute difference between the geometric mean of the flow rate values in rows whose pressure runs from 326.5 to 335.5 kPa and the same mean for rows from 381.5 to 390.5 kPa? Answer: 0.16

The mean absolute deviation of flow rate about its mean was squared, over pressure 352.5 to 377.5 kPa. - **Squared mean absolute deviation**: 0.023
